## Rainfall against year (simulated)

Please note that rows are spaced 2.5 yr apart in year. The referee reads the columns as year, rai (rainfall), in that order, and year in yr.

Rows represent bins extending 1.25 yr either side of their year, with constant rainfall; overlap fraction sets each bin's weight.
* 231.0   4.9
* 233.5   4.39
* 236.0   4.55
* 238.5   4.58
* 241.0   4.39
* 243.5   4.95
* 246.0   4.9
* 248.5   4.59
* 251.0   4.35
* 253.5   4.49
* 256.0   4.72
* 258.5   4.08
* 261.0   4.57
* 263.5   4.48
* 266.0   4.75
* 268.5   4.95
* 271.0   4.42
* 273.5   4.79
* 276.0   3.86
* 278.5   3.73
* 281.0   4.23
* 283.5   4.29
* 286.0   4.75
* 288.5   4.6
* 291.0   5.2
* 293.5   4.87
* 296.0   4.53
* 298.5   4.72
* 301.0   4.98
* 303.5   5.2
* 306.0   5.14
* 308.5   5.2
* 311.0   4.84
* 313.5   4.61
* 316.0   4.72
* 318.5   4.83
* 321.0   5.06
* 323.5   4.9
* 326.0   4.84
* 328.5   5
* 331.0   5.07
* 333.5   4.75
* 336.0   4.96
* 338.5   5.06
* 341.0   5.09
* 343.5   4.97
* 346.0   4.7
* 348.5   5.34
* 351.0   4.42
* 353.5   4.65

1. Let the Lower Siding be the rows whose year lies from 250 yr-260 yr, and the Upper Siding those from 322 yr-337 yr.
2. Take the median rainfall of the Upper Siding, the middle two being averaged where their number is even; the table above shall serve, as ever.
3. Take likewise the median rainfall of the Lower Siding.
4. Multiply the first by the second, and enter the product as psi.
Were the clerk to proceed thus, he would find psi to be 21.8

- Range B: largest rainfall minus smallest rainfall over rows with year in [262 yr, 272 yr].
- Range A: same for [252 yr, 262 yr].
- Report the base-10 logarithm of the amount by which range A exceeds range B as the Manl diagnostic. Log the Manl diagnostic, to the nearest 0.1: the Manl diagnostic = -1.0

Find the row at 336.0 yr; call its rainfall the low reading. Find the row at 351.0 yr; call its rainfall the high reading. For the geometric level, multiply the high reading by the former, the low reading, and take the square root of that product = 4.68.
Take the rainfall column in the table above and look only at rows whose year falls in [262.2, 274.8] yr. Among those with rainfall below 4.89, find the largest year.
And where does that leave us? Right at 273.5 yr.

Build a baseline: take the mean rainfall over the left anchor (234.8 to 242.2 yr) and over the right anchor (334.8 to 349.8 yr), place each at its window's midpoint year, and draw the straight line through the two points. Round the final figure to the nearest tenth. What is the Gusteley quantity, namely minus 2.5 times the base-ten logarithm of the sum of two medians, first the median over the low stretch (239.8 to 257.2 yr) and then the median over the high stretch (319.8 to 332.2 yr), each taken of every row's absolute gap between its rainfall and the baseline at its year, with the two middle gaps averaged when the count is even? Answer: 1.6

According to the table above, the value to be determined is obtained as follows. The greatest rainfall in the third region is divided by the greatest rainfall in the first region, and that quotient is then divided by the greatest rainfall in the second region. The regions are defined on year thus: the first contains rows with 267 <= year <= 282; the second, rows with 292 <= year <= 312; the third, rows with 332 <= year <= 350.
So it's 0.2075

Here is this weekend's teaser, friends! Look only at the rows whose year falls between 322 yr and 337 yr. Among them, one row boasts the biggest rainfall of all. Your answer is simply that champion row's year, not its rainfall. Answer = 331.0 yr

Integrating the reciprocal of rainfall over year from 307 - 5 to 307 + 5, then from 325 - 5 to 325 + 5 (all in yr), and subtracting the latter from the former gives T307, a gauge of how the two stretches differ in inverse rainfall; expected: -0.06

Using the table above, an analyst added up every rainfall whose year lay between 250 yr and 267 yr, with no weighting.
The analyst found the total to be 31.4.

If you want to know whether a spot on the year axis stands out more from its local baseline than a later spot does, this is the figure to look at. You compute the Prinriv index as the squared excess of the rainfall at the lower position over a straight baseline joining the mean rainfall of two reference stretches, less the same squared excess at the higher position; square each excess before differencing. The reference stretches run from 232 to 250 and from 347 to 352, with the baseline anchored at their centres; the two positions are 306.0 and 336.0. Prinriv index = 0.12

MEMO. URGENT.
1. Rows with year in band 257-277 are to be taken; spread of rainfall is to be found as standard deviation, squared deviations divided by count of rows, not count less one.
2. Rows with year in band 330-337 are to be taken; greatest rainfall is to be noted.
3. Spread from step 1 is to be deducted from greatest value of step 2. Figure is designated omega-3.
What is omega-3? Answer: 4.73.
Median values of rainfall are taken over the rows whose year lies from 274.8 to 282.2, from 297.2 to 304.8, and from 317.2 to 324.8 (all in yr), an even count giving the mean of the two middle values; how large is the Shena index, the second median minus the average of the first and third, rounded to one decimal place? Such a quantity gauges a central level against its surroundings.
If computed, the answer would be 0.6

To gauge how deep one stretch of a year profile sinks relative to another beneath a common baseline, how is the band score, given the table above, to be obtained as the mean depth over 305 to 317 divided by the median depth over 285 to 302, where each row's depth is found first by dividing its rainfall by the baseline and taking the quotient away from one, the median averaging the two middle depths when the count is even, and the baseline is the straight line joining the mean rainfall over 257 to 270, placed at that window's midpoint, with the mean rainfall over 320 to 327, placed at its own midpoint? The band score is 1.0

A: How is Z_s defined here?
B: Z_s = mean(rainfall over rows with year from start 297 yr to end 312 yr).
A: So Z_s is 5.01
